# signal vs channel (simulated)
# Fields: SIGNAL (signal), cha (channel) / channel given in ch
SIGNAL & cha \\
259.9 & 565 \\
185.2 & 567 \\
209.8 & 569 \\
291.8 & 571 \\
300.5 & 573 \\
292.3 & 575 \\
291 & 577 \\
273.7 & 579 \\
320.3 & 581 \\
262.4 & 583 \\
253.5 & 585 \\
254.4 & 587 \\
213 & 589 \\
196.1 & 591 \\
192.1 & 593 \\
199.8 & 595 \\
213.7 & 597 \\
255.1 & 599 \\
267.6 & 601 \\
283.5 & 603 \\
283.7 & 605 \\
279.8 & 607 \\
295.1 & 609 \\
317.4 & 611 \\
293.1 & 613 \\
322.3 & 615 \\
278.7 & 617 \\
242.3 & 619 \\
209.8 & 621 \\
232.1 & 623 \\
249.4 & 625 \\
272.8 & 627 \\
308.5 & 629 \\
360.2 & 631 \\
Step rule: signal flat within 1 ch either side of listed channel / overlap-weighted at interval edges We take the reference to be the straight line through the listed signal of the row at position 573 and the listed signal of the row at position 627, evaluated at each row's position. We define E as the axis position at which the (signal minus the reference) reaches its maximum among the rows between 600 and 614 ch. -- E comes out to 611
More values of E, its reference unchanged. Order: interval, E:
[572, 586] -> 581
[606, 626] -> 615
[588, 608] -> 605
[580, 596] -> 581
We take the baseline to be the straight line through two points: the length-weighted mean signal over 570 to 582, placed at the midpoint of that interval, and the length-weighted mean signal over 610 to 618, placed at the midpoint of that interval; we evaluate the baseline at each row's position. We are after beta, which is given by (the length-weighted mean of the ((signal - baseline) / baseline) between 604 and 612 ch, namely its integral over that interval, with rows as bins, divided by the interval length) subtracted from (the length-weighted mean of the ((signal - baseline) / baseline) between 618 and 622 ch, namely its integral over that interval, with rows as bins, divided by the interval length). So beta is -0.23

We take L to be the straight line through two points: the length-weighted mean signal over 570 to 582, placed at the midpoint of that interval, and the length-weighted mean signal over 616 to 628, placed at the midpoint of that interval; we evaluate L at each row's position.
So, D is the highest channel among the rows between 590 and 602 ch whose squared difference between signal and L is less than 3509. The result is 601 ch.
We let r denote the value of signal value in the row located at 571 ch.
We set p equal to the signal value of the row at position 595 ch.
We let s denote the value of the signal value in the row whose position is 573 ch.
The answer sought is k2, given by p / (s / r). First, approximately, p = 199.8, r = 291.8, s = 300.5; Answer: 194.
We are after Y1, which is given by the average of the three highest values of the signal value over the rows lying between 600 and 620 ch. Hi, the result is 312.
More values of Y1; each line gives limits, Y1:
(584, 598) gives 241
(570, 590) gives 304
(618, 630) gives 277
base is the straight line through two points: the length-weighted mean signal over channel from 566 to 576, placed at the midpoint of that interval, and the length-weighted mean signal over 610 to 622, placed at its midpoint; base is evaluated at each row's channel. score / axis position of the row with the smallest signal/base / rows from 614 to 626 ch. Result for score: 621 ch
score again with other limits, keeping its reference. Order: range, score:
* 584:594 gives 593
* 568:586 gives 569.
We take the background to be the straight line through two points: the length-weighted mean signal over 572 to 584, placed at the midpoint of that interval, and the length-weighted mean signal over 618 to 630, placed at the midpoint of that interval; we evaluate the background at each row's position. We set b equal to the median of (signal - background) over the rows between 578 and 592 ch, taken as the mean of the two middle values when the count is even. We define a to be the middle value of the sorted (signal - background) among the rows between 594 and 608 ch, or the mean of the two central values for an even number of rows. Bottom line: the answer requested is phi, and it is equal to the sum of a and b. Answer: -32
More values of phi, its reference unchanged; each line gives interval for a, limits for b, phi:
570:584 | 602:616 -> 30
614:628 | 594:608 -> -6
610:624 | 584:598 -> -48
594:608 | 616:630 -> -6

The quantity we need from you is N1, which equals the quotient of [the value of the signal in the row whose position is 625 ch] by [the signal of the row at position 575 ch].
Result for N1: 0.9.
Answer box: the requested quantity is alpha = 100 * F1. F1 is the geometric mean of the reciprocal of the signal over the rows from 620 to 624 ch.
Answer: 0.45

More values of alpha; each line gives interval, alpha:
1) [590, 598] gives 0.50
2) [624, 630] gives 0.36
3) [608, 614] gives 0.33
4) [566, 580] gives 0.39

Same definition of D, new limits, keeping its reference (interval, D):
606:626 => 625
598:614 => 613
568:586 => 585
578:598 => 587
